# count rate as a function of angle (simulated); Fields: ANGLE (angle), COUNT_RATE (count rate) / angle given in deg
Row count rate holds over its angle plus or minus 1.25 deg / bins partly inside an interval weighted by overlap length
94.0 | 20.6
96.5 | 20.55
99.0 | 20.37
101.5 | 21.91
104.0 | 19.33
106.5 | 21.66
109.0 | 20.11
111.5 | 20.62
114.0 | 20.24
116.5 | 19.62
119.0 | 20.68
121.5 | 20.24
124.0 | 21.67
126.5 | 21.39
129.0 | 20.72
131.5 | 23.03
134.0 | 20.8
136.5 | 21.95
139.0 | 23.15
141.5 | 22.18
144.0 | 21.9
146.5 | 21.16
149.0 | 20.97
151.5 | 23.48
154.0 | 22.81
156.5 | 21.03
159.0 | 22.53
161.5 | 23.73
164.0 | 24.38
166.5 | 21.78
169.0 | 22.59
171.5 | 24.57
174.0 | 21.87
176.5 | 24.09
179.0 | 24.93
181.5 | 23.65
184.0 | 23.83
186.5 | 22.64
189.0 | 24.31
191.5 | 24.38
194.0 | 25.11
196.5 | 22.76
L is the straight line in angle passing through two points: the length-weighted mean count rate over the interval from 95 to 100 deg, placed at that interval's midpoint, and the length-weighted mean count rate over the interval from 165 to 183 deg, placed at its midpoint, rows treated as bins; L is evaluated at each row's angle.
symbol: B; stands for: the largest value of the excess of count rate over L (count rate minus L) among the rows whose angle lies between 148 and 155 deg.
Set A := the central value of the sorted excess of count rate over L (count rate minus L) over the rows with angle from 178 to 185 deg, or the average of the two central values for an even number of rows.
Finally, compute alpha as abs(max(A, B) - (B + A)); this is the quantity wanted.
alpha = 0.08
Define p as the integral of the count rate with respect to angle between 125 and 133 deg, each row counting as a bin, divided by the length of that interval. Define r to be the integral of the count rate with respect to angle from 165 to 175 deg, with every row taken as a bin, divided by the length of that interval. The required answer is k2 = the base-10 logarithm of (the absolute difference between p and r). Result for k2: 0.03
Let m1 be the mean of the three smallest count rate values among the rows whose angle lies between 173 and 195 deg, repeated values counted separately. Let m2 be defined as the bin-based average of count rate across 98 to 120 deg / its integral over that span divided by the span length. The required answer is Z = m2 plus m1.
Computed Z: 43.2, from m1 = 22.7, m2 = 20.5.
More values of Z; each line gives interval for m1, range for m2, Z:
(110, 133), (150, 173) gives 43.0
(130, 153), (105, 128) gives 41.7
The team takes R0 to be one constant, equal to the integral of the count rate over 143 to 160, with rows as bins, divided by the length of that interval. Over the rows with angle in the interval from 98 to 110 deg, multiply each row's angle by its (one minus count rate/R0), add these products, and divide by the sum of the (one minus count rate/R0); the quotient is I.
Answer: 104.3 deg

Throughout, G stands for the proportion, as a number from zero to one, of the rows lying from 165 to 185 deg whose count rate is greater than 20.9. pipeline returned 1.00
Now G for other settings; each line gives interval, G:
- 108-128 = 0.25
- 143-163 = 1.00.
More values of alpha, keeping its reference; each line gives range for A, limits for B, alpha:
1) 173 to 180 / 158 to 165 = 0.62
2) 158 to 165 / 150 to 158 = 0.83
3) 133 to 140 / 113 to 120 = 0.61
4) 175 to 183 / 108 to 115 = 0.38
